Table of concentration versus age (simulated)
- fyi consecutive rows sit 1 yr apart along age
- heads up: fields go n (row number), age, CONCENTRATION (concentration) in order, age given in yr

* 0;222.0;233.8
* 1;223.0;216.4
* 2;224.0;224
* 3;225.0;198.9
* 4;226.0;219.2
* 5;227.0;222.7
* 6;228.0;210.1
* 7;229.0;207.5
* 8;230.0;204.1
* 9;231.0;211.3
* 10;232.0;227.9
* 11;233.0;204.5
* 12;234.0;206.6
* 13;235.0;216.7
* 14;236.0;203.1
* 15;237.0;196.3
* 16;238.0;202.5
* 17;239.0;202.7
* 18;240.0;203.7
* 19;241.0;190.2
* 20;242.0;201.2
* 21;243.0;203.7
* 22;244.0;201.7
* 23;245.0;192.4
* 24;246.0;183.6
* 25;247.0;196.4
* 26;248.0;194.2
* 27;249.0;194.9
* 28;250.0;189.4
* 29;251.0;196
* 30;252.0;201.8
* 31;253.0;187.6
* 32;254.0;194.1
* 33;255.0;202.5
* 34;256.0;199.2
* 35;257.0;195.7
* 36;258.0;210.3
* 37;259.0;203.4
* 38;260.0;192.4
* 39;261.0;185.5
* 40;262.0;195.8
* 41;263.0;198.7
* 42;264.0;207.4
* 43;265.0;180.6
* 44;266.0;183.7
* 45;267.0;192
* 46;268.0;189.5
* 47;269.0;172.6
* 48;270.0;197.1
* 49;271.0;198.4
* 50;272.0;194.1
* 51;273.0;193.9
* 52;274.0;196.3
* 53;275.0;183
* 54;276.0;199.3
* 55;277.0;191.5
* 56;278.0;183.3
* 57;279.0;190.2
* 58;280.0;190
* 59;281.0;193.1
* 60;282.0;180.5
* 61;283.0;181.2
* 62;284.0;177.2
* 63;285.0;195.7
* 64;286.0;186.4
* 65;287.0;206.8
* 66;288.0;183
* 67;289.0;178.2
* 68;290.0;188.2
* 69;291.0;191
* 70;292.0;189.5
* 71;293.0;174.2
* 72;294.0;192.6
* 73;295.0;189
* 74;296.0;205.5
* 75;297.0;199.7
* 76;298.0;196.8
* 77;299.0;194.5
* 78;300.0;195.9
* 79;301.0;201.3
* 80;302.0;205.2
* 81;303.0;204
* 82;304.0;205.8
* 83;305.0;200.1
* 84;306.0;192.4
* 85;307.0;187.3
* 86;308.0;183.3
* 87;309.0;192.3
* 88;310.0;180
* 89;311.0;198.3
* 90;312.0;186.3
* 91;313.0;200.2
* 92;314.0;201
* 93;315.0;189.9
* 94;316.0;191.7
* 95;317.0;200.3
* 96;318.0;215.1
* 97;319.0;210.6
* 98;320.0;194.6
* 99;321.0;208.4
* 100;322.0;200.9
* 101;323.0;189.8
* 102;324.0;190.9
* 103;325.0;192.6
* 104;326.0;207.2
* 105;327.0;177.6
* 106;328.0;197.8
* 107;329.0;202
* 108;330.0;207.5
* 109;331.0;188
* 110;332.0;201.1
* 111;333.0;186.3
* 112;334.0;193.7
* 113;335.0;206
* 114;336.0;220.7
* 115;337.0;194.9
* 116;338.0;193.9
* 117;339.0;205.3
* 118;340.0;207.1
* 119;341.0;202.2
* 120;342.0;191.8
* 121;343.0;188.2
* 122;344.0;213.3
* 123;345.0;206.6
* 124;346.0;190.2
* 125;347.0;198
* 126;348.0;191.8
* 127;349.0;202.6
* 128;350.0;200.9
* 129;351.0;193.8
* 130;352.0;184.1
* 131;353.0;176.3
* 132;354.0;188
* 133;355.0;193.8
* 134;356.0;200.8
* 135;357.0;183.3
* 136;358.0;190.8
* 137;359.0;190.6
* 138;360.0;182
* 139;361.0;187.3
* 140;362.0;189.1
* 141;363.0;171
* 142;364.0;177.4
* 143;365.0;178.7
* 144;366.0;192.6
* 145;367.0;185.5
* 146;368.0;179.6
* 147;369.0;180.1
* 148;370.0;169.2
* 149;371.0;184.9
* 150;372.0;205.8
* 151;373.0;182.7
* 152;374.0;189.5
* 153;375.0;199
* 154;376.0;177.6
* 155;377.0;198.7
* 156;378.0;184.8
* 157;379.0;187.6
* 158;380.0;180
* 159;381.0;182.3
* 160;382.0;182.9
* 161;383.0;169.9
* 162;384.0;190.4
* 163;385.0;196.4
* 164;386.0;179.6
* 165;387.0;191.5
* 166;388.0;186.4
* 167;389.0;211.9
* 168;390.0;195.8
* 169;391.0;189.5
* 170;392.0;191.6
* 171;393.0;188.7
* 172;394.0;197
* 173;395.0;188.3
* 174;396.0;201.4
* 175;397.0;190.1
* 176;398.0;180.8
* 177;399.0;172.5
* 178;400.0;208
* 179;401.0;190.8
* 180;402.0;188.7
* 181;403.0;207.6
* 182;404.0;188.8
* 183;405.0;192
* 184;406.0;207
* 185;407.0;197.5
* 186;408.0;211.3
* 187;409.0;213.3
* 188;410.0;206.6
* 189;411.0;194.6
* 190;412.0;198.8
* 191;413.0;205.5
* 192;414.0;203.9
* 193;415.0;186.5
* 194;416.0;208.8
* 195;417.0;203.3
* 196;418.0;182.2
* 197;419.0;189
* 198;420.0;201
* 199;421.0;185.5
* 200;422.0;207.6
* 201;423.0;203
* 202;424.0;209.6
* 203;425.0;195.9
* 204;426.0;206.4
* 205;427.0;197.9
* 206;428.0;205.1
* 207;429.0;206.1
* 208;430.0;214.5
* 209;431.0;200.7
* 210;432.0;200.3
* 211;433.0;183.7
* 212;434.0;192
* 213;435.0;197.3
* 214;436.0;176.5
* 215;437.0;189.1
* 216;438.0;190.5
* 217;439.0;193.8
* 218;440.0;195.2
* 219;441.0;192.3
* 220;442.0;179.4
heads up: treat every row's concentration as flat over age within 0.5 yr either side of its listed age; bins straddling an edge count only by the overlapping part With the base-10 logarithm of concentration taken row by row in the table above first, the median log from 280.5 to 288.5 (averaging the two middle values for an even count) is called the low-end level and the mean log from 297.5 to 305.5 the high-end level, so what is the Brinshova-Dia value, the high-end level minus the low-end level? 0.035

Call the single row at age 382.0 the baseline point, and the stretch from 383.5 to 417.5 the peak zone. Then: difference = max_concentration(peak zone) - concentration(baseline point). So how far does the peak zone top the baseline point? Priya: 30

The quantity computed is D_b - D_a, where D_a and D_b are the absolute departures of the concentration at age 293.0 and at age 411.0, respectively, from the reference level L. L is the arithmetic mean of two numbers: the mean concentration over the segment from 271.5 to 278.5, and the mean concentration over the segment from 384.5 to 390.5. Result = -16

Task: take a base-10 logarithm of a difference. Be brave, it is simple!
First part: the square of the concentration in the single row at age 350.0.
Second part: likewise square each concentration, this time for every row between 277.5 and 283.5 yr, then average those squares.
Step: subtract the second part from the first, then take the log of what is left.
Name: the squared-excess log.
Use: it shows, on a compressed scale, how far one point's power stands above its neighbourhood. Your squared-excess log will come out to 3.7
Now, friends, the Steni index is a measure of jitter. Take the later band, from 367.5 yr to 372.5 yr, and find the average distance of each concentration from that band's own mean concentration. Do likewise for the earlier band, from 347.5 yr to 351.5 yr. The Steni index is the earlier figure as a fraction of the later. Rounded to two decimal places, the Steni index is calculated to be 0.49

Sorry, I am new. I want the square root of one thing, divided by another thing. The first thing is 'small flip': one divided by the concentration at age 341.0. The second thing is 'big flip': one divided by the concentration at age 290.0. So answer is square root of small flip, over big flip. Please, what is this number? 13.2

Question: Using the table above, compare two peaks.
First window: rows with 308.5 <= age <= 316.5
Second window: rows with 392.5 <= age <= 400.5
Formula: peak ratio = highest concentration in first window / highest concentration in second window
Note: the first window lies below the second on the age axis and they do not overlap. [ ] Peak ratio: 0.966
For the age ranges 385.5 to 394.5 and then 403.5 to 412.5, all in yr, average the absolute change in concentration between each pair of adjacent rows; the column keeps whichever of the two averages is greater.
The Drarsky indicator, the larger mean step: 9.8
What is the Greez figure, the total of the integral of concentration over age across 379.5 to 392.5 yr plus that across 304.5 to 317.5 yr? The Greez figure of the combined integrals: 4951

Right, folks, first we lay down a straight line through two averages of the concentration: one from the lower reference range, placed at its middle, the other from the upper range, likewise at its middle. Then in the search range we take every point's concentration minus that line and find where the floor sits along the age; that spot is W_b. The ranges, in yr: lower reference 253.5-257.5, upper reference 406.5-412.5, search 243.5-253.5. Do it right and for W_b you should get 246.0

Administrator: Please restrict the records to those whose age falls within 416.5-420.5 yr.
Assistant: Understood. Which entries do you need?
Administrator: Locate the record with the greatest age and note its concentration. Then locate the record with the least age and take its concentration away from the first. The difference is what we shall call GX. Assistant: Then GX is -2.3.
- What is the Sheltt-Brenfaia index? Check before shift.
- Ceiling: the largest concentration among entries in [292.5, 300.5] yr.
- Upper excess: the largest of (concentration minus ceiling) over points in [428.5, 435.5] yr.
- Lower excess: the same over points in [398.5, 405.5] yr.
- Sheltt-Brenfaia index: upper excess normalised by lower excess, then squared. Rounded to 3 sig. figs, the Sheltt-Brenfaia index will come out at 13.0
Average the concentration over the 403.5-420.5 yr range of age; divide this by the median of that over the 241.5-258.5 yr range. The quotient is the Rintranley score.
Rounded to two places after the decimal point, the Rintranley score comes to 1.02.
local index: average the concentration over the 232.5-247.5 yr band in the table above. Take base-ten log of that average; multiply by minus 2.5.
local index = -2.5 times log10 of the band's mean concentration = -5.75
